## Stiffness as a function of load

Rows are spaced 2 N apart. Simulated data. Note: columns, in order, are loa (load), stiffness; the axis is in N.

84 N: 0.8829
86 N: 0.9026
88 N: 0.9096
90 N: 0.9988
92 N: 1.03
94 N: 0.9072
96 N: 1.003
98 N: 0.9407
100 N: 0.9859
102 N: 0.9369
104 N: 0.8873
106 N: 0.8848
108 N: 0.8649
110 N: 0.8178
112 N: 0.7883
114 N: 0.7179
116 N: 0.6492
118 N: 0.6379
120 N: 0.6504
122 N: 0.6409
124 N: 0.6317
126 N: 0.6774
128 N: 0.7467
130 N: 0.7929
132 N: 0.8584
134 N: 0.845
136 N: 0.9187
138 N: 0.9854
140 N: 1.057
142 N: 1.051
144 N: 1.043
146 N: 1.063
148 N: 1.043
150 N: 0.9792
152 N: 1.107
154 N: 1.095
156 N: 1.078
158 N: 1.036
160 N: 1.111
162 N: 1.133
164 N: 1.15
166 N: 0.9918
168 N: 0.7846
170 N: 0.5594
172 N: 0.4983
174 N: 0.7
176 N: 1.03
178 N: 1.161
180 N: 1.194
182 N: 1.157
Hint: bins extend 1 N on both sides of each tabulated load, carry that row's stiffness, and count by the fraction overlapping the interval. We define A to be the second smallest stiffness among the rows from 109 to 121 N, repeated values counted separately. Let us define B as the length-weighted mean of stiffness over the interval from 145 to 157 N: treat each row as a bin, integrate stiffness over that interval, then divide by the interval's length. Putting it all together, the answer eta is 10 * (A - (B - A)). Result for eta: 2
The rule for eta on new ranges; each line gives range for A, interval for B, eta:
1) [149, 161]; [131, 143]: 11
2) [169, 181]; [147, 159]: 1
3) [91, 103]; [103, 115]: 10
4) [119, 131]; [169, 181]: 4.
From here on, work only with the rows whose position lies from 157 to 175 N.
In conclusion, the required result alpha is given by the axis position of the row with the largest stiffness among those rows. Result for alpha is 164 N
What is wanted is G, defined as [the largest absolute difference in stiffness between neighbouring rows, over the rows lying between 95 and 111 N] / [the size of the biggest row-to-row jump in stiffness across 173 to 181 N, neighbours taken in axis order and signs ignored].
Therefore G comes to 0.2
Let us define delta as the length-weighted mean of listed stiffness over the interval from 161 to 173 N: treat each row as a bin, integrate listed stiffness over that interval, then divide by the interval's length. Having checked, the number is 0.85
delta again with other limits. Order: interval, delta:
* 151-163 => 1.09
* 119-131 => 0.69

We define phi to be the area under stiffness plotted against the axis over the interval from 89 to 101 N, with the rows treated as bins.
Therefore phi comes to 11.7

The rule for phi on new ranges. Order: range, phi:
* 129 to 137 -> 6.8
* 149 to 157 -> 8.5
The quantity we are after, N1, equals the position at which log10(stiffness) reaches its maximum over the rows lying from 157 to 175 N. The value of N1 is 164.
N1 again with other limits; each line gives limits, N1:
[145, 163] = 162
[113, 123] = 114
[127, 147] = 146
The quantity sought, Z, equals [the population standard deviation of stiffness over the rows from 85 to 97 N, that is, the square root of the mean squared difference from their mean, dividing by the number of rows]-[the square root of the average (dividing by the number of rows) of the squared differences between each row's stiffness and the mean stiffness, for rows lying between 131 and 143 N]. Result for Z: -0.03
